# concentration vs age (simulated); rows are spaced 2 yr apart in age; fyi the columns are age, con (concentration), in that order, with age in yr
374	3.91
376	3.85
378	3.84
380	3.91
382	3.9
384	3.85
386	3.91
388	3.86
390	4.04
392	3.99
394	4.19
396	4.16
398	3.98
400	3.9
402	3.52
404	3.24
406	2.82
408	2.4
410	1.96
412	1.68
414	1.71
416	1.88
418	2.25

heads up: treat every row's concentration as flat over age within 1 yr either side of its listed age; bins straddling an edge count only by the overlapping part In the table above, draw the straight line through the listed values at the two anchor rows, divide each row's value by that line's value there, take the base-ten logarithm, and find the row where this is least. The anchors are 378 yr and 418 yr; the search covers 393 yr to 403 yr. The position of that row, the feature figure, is 402 yr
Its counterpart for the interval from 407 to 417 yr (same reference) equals 412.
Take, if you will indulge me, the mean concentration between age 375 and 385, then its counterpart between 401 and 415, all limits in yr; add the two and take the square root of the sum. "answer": 2.52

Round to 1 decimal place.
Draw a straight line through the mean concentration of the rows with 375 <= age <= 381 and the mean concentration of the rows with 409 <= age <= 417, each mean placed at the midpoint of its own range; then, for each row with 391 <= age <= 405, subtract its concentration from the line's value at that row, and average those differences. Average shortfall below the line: -1.2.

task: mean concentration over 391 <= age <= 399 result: 4.1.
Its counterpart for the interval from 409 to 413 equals 1.8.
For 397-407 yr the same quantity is 3.5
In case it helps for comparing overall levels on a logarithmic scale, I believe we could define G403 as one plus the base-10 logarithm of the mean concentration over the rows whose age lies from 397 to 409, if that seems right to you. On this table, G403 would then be 1.52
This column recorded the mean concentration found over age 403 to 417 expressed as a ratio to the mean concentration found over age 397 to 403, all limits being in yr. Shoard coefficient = 0.59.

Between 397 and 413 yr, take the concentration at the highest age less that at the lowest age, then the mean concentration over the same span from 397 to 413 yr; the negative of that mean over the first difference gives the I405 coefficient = 1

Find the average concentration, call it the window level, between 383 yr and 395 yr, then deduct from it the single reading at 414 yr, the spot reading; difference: 2.26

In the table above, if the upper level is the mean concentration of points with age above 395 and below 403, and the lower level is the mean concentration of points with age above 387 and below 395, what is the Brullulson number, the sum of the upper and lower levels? 7.9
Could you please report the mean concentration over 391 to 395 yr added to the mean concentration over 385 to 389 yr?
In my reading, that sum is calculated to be 8.0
